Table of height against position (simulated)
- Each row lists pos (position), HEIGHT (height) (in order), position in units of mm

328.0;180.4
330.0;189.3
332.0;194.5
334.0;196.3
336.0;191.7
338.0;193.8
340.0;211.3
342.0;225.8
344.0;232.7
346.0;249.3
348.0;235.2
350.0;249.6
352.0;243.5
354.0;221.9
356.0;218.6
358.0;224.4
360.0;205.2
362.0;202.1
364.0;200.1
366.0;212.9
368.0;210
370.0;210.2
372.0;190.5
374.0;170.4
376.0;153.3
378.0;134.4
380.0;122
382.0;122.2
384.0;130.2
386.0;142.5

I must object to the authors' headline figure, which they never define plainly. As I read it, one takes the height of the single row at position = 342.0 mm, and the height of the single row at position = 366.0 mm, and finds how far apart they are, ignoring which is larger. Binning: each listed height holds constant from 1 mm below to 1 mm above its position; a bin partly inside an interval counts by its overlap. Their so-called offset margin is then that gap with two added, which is 15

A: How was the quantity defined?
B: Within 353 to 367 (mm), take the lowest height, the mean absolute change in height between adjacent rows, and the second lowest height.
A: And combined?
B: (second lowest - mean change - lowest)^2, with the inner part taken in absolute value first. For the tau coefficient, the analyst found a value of 32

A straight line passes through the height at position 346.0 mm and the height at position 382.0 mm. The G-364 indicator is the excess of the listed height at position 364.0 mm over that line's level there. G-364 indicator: 14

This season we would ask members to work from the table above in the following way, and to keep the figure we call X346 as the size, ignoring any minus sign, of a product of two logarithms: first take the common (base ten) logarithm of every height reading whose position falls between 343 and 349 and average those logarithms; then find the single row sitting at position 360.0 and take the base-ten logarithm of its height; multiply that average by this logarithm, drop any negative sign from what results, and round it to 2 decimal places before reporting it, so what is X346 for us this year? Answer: 5.50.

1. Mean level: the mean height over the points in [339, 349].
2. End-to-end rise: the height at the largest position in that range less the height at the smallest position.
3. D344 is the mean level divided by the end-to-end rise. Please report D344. 10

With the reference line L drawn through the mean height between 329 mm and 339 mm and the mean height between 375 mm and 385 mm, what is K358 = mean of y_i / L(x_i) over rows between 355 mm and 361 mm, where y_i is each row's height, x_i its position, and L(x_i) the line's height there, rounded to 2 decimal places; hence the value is 1.34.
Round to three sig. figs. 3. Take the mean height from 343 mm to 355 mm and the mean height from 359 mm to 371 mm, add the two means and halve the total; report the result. 223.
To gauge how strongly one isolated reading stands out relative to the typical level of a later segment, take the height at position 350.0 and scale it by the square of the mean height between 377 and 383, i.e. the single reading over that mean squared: 0.016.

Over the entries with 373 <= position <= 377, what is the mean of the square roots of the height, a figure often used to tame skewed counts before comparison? 12.7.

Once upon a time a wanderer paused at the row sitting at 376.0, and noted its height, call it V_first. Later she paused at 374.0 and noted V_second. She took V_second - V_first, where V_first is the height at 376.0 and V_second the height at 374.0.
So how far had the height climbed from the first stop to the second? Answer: 17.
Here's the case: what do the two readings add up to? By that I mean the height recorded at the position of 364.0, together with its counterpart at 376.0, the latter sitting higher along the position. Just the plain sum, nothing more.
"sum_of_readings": 353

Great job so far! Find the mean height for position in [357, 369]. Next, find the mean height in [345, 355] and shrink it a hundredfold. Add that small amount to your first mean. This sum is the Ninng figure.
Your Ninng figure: 212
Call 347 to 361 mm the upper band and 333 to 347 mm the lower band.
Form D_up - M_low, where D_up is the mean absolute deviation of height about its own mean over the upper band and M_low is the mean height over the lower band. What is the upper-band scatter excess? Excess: -202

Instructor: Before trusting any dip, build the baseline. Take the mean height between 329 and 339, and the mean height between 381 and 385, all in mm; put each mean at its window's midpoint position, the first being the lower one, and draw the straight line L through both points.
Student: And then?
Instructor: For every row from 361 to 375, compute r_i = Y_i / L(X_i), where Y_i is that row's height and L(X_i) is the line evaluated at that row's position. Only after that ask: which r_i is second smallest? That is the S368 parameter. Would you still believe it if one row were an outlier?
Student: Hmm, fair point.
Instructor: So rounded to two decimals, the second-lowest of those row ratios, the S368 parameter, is 1.30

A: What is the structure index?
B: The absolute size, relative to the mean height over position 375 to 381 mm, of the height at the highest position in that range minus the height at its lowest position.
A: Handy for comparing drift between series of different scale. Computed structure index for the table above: 0.229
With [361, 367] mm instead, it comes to 0.053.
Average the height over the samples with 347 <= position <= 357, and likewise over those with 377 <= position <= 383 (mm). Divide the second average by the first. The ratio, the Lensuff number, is 0.54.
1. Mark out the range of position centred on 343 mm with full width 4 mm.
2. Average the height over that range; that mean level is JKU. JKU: 229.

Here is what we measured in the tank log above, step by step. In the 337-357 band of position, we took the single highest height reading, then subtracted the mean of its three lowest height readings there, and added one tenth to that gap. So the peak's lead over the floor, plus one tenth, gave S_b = 42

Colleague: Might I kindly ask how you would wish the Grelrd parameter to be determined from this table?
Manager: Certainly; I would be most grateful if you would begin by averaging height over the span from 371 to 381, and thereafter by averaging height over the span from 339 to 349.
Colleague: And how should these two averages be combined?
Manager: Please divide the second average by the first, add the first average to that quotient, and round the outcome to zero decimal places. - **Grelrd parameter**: 156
